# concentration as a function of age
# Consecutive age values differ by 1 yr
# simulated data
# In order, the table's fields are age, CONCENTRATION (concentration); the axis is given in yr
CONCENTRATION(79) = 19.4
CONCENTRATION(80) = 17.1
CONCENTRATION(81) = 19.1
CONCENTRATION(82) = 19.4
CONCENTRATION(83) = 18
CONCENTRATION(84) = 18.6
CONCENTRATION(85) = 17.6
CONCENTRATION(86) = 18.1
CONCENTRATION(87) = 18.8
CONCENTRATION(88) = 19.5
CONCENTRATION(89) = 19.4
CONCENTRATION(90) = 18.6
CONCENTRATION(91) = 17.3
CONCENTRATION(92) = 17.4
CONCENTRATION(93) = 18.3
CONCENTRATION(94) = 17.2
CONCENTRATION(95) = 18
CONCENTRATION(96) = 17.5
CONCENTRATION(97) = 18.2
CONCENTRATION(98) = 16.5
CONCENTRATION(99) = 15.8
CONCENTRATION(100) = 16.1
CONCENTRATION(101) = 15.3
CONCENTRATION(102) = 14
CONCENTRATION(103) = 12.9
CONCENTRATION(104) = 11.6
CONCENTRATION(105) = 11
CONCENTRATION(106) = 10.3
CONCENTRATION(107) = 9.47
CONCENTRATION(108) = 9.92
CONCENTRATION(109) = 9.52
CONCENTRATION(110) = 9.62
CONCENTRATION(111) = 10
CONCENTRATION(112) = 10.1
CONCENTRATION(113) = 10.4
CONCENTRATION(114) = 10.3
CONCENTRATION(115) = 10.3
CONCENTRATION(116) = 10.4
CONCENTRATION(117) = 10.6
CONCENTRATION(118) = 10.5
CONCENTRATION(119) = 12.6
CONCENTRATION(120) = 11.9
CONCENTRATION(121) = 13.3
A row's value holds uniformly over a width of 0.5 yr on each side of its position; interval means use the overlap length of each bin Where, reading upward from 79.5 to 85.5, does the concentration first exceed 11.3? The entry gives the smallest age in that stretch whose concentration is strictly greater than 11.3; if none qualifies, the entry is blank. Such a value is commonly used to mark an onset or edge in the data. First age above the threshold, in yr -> 80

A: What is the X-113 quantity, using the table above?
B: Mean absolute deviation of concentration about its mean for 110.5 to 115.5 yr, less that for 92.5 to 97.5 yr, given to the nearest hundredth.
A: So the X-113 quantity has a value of -0.26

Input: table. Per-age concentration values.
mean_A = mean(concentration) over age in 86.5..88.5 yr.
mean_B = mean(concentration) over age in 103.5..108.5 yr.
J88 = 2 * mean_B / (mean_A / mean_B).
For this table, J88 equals 11.4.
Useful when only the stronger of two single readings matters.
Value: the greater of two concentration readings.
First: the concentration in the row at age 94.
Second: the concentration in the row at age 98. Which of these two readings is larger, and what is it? 17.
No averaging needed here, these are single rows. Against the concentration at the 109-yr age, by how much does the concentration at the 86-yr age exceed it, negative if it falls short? 9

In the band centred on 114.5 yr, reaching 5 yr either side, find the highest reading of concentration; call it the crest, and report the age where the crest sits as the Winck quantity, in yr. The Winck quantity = 119 yr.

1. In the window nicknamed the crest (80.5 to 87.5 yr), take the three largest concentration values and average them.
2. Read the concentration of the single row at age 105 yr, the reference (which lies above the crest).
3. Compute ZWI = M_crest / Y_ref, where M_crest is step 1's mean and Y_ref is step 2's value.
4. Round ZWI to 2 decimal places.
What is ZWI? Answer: 1.74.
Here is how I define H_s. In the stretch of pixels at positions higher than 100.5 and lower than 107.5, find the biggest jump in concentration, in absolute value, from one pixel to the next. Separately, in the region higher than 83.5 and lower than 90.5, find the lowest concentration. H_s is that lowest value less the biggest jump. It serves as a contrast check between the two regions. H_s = 16.3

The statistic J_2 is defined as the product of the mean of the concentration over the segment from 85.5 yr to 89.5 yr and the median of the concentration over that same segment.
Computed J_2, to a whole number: 362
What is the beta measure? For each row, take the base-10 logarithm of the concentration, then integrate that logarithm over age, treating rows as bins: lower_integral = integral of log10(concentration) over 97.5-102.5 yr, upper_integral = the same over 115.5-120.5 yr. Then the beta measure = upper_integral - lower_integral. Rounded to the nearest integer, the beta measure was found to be -1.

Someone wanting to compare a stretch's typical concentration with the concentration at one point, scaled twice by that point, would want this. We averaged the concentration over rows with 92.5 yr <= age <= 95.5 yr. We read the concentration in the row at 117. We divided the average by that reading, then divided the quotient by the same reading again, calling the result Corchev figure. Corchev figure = 0.16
